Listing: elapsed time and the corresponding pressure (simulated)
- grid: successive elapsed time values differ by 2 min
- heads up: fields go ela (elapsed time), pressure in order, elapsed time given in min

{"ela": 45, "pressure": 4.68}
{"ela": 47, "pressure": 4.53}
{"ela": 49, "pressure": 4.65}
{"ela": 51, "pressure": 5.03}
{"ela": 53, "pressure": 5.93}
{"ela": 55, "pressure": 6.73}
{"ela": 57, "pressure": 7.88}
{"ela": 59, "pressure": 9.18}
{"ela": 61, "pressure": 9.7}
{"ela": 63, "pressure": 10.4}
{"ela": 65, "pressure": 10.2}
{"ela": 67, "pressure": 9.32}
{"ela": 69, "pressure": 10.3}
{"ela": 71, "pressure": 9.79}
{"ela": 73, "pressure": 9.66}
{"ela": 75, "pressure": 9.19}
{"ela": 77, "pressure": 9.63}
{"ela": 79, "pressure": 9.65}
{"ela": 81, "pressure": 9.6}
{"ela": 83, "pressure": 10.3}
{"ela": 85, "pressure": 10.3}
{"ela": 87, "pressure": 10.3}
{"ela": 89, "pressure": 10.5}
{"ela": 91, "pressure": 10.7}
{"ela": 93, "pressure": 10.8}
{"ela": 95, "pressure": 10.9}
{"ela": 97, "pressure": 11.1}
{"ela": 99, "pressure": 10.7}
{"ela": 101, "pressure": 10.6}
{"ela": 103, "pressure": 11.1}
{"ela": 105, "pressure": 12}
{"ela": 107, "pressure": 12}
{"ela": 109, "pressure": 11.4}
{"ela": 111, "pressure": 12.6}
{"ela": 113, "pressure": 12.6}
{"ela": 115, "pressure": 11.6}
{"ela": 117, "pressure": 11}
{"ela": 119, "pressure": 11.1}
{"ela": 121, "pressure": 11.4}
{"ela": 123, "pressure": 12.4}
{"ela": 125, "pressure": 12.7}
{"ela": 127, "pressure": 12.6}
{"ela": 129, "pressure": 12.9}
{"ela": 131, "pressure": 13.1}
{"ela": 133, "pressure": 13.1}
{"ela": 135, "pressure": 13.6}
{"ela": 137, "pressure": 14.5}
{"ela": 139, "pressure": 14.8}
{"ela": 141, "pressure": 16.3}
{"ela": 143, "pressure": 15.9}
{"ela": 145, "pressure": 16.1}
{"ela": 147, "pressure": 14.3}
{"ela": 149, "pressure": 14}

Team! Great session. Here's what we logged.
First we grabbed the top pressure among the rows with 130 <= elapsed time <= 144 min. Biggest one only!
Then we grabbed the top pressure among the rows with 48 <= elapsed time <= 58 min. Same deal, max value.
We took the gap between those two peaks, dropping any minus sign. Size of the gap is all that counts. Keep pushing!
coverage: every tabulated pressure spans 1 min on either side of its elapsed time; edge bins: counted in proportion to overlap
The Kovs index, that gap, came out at 8.4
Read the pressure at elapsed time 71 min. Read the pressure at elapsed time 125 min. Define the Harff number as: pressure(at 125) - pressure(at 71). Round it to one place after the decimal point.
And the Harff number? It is 2.9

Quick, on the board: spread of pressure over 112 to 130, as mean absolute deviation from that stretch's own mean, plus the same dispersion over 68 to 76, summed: 1.0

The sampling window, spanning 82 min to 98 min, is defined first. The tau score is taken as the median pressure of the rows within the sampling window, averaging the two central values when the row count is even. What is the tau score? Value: 10.6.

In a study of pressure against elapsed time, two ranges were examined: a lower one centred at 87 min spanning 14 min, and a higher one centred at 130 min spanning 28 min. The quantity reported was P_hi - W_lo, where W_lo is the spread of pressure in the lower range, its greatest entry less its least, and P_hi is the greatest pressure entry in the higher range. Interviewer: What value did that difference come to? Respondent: 15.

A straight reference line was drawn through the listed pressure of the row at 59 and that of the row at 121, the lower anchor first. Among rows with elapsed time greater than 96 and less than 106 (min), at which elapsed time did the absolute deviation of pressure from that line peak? 105 min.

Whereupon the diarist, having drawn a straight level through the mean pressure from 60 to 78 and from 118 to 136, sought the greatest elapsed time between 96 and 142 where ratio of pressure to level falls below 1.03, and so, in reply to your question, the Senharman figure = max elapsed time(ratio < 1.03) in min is 133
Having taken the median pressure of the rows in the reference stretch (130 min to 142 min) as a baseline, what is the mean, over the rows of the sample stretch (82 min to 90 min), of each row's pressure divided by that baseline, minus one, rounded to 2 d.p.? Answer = -0.26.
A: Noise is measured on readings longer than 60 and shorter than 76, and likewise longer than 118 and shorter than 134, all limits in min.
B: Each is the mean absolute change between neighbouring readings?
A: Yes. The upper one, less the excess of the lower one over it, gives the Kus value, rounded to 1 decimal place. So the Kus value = 0.1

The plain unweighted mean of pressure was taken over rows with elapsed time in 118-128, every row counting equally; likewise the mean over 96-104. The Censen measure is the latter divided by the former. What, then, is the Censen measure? 0.90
